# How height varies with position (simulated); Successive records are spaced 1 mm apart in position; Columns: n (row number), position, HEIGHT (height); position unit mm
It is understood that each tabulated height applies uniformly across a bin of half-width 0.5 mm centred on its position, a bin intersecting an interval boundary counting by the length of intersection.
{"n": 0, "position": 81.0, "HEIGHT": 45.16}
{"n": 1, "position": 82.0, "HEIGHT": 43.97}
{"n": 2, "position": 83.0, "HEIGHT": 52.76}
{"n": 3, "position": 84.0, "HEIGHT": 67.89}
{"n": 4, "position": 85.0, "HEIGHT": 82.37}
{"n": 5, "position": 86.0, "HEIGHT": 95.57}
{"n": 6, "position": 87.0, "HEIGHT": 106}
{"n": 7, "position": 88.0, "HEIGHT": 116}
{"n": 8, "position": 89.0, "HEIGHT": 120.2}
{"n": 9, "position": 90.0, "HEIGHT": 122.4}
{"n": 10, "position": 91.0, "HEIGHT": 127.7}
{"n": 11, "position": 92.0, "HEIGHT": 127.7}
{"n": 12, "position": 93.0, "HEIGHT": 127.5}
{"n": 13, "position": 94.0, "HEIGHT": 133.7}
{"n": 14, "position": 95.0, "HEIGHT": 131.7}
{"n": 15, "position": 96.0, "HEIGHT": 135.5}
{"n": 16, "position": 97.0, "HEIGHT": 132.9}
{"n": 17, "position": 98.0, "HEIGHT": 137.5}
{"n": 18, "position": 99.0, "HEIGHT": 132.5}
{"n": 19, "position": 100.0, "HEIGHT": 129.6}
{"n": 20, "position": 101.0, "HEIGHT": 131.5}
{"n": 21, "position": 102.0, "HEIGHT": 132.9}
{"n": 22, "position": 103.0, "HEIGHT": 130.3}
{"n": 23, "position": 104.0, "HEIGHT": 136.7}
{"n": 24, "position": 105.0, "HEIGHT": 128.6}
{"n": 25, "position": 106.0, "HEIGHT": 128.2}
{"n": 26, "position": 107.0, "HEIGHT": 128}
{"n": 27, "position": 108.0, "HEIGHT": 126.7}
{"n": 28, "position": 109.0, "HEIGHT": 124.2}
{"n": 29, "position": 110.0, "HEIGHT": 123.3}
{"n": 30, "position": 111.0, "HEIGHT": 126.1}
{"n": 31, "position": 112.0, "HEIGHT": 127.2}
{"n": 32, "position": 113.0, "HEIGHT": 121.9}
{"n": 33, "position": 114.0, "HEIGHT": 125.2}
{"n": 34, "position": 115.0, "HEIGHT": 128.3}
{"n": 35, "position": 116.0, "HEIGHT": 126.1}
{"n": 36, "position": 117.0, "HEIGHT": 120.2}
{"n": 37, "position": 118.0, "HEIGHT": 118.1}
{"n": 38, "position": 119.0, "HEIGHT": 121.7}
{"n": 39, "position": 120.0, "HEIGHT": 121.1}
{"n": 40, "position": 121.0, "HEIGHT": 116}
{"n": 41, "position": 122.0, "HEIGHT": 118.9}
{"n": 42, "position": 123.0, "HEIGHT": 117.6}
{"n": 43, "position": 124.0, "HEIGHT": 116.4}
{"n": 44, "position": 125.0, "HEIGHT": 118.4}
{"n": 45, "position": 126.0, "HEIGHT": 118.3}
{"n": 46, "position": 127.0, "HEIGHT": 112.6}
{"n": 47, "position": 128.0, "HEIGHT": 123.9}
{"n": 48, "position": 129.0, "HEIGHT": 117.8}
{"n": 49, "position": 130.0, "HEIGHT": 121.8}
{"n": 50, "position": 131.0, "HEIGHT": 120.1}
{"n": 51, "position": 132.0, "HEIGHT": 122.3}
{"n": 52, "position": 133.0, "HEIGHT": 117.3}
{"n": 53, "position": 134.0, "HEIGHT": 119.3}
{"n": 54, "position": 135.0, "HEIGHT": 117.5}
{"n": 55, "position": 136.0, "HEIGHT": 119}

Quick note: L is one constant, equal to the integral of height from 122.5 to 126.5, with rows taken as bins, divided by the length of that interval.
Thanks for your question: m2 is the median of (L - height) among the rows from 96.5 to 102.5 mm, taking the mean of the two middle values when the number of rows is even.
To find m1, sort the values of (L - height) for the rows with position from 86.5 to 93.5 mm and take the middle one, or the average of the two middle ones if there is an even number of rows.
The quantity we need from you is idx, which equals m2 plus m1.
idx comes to -20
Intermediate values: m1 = -5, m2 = -15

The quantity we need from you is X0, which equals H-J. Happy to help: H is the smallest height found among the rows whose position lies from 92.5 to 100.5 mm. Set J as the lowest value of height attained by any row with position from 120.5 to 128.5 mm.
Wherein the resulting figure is 15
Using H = 127.5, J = 112.6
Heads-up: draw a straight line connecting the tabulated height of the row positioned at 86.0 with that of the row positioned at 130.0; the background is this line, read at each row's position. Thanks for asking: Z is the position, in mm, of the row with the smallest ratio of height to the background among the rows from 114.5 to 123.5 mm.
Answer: 121.0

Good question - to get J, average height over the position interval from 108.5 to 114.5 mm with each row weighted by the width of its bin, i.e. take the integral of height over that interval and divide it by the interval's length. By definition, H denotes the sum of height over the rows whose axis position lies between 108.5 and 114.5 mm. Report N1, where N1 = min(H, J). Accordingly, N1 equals 125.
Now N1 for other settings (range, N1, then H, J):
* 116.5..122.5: 119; 716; 119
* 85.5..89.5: 109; 438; 109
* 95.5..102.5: 133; 932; 133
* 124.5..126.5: 118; 237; 118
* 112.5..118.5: 123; 740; 123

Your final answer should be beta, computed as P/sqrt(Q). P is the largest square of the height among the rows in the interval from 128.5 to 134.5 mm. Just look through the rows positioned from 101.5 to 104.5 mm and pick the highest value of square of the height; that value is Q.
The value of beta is 109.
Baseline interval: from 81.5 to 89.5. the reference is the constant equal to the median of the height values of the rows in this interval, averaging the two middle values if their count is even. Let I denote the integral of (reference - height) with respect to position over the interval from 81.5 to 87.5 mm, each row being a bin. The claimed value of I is 85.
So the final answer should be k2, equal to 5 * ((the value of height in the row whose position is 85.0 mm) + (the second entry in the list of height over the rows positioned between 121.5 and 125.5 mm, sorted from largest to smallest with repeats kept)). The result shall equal 1004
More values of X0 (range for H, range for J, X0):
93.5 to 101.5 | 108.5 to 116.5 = 8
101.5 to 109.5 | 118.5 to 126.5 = 8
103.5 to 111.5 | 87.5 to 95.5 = 7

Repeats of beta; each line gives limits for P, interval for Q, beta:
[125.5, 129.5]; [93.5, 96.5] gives 113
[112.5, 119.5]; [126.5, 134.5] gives 133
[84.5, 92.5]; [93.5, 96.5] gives 120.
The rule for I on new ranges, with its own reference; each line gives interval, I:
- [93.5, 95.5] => -87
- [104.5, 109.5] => -191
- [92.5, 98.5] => -265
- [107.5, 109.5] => -73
